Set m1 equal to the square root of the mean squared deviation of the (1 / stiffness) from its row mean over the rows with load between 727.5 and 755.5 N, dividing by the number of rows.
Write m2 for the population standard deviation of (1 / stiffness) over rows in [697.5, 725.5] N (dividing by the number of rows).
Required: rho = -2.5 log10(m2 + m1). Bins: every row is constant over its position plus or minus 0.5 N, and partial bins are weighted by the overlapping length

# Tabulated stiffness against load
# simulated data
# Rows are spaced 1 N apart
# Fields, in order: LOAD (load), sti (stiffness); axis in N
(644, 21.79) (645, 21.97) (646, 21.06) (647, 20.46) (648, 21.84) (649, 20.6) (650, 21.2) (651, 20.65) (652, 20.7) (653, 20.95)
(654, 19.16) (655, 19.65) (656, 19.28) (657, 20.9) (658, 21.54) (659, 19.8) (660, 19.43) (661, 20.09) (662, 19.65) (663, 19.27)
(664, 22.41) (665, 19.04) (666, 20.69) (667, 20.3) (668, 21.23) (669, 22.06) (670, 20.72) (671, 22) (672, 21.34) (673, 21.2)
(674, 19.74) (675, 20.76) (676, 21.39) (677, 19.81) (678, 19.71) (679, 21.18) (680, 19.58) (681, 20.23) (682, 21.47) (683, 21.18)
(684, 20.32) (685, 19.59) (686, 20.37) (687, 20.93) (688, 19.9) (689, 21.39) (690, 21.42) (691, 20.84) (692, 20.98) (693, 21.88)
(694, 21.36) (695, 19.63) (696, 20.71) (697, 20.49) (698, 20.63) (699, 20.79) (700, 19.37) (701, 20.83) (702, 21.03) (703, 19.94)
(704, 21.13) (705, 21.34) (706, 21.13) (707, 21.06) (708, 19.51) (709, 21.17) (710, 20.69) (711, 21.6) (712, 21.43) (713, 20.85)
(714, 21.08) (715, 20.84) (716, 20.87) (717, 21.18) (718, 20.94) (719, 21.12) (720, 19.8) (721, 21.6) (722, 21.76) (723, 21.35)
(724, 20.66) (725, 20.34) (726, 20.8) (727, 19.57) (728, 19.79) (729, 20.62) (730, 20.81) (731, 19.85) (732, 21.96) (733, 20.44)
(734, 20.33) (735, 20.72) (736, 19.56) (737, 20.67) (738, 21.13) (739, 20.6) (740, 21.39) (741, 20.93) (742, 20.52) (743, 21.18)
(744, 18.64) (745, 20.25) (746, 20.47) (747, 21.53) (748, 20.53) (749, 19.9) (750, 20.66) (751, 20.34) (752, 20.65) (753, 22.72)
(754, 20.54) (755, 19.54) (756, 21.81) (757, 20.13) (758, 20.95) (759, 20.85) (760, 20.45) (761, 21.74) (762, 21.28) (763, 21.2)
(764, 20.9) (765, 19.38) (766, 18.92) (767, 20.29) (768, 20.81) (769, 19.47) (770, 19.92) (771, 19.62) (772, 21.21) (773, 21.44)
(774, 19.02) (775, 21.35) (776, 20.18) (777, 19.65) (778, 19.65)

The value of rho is 6.23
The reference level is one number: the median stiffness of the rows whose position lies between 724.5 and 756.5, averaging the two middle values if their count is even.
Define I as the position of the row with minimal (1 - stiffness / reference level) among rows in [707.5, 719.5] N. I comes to 711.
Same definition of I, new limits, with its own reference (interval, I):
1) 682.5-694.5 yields 693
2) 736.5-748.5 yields 747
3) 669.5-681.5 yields 671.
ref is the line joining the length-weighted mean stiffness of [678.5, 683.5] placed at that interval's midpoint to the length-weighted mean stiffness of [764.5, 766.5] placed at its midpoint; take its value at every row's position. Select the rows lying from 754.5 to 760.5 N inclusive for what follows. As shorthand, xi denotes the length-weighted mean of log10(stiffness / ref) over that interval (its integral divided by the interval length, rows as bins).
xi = 0.029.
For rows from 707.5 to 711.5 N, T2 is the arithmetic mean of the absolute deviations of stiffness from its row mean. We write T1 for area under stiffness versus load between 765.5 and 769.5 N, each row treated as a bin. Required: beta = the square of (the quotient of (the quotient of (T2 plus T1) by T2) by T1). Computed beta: 2.5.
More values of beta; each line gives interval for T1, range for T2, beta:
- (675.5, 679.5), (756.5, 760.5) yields 10.8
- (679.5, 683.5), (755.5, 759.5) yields 5.1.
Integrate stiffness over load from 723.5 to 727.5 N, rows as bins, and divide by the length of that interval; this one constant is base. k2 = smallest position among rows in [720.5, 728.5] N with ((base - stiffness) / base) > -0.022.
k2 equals 724 N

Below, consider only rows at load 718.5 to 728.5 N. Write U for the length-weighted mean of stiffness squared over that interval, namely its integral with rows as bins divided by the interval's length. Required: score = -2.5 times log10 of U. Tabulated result -6.58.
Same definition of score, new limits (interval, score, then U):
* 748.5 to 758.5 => -6.58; 430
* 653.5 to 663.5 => -6.49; 396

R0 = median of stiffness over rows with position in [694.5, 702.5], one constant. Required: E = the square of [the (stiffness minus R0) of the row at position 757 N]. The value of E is 0.29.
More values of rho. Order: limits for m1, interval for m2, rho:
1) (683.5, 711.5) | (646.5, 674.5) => 6.06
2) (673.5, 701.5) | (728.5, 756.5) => 6.14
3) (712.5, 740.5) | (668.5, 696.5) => 6.23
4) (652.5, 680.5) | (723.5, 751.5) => 6.03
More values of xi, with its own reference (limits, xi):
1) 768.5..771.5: 0.014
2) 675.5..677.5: -0.005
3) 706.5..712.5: 0.015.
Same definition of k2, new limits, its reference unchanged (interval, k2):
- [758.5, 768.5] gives 760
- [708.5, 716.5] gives 710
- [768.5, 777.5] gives 769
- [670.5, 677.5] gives 674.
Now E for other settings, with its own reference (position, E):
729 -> 0.00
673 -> 0.28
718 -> 0.07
